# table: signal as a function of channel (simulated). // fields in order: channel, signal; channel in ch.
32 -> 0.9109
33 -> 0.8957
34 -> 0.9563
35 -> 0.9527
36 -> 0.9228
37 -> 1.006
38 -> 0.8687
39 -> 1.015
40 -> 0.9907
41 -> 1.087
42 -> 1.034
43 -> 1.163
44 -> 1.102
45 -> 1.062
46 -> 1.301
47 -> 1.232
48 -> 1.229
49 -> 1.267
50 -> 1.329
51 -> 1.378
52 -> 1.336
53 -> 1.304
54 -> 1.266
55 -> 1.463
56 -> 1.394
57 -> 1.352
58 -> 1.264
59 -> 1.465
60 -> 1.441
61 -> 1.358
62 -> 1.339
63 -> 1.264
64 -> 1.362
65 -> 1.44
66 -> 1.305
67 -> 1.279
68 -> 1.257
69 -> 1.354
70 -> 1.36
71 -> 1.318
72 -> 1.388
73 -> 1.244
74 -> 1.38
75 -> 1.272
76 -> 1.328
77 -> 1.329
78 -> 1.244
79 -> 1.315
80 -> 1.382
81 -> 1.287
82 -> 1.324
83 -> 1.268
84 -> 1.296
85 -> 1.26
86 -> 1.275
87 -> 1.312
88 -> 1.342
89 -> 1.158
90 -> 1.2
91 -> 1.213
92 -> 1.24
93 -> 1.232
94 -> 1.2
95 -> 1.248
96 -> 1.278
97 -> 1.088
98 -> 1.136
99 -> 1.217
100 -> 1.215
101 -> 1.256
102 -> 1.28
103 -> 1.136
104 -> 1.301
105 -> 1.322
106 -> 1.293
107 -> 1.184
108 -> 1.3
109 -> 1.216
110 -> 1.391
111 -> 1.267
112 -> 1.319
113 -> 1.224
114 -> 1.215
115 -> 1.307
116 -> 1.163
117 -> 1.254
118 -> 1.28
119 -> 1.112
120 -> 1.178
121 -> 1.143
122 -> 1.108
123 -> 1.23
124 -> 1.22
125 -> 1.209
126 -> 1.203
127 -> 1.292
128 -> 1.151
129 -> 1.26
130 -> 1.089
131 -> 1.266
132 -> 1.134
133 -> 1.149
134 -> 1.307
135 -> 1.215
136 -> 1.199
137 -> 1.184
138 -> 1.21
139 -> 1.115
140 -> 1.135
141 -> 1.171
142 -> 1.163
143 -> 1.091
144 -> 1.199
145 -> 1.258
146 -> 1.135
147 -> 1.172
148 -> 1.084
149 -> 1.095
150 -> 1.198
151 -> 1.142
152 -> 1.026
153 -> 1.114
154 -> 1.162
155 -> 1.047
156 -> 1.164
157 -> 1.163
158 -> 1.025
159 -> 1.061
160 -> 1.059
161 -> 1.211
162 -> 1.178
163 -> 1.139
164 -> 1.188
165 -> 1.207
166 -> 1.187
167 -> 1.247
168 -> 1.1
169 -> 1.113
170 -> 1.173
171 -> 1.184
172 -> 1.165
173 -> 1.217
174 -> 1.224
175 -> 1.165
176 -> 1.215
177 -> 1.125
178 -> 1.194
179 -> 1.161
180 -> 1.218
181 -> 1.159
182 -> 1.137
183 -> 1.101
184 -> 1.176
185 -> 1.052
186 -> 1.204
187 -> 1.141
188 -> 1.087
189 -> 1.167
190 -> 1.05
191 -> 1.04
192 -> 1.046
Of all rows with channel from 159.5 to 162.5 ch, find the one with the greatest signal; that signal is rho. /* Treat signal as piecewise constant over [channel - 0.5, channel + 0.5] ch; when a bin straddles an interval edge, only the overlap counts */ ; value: 1.211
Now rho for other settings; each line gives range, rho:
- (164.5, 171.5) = 1.247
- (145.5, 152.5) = 1.198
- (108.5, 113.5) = 1.391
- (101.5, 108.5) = 1.322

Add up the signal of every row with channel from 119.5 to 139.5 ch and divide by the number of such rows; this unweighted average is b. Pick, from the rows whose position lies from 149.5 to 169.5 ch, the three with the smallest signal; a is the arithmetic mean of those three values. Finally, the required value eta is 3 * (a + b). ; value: 6.68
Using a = 1.03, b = 1.19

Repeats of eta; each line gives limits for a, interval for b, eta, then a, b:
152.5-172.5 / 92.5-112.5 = 6.86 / 1.04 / 1.24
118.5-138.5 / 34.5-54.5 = 6.74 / 1.10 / 1.14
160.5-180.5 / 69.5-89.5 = 7.25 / 1.11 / 1.30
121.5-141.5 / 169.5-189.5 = 6.80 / 1.10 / 1.16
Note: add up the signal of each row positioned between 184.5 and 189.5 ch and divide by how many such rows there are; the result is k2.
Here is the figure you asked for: 1.13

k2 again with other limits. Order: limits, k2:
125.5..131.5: 1.21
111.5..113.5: 1.27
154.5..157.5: 1.12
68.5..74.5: 1.34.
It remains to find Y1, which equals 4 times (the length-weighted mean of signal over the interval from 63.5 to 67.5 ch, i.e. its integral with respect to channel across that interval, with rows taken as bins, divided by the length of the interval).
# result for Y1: 5.4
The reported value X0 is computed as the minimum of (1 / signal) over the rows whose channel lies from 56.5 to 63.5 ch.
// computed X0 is 0.683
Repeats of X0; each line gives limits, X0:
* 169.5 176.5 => 0.817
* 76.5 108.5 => 0.724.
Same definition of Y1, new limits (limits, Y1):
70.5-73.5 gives 5.3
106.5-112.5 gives 5.1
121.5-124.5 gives 4.7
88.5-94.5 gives 4.8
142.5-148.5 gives 4.6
